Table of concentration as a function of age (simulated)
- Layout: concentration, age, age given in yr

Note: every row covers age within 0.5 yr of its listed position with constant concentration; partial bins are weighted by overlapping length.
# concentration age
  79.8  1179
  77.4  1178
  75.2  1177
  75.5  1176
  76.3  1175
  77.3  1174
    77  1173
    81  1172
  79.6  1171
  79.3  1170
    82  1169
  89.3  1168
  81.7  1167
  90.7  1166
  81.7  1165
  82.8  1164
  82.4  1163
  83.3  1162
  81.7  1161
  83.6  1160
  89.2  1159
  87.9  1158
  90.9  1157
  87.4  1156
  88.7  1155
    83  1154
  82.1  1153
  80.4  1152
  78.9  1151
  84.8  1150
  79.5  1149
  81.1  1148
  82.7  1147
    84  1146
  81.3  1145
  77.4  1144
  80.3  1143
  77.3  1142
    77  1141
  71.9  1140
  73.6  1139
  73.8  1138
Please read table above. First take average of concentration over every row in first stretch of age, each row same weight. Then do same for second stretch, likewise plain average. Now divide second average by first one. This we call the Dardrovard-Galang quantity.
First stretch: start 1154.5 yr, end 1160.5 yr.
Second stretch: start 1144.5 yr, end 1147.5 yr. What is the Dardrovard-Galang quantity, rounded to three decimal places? 0.940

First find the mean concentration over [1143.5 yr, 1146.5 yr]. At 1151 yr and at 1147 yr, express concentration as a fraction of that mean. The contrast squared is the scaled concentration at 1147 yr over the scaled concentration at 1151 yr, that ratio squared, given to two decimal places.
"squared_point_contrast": 1.10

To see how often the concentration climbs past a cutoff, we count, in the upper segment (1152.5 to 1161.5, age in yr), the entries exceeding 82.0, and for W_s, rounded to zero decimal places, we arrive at 8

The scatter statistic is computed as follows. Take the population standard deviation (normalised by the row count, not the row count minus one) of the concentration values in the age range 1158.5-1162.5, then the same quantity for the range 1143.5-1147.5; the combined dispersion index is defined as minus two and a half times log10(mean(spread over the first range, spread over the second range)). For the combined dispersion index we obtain -1.1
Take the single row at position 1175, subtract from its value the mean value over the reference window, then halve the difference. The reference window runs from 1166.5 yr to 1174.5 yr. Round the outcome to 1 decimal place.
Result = -2.3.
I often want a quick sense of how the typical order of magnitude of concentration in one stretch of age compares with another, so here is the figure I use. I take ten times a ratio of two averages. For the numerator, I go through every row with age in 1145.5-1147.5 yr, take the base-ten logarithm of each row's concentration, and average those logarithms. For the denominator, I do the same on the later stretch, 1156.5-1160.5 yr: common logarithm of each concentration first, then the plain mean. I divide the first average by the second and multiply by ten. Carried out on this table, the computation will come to 9.9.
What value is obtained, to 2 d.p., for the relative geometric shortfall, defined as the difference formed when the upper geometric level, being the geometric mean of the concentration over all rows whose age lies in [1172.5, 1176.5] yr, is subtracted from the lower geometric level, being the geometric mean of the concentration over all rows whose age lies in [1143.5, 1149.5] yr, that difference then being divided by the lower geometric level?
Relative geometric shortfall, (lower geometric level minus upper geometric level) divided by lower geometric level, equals 0.05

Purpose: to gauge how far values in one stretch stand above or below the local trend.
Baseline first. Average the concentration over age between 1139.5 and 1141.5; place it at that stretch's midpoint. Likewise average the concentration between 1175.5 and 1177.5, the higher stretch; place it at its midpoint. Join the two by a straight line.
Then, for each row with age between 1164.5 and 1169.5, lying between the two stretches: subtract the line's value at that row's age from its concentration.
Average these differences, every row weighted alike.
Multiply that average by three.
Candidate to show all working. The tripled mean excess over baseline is 30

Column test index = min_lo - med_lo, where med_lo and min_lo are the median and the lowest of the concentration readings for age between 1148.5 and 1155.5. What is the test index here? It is -3.2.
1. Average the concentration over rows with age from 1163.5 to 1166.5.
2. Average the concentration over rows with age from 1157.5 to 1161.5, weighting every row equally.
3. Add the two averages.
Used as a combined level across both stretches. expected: 171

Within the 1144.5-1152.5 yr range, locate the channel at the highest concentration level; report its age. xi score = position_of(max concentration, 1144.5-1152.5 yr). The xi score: 1150 yr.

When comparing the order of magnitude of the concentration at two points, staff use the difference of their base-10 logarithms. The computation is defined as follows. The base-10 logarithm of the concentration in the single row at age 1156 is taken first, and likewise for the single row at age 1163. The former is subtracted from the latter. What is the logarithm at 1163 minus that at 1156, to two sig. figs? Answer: -0.026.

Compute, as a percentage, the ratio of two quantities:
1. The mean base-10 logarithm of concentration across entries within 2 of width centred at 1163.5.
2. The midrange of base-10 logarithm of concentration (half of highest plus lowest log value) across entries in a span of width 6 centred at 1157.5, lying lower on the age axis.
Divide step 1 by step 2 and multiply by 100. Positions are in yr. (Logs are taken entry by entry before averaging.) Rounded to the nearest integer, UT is 99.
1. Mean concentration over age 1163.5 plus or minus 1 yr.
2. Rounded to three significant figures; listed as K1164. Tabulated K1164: 82.6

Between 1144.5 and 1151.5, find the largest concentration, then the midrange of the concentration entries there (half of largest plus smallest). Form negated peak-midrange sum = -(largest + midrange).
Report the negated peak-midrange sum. -167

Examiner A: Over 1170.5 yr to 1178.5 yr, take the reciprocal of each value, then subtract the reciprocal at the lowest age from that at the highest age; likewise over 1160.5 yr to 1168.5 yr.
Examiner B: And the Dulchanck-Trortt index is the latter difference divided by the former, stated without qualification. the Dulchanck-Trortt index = -3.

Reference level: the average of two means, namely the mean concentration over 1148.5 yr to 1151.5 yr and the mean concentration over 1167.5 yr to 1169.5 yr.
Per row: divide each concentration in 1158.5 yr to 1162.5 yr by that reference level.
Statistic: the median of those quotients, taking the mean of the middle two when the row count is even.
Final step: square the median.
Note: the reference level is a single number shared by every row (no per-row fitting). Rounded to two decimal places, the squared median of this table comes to 1.00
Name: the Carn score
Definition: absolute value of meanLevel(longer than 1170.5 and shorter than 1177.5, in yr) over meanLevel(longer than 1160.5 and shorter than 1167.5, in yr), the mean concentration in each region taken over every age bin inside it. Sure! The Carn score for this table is 0.93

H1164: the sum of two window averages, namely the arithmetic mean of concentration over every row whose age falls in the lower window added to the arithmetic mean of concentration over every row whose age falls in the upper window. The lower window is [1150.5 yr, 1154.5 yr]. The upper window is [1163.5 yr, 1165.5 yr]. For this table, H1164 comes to 163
